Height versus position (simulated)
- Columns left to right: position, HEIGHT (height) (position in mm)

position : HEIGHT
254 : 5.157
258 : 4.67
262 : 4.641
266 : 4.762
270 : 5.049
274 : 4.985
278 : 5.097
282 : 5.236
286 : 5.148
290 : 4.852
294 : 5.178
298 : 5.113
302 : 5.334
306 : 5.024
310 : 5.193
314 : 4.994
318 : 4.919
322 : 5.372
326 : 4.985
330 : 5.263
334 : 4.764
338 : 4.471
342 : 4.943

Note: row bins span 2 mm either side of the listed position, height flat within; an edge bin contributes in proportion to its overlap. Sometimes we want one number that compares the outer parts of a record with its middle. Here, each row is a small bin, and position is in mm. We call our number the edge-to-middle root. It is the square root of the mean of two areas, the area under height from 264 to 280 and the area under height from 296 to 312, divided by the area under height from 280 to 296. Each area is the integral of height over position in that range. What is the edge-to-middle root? 0.997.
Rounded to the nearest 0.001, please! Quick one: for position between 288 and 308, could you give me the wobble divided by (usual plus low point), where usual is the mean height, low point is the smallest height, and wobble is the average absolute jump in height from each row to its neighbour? 0.023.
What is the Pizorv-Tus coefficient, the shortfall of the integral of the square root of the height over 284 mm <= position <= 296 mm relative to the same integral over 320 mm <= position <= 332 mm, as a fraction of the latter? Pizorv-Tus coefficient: 0.014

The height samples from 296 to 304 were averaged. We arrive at 5.22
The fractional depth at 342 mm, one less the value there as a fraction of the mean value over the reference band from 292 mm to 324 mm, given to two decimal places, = 0.04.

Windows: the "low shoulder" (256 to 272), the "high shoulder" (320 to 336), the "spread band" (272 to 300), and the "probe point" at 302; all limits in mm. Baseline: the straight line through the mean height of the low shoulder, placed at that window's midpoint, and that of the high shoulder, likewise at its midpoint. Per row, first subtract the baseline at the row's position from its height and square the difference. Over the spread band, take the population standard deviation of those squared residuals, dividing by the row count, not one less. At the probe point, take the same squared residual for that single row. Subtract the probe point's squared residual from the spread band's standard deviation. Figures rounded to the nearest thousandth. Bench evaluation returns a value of -0.094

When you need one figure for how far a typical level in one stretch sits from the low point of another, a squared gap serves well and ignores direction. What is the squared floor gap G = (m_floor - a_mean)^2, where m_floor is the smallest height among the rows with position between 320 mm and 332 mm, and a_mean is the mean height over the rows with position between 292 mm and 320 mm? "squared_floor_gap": 0.015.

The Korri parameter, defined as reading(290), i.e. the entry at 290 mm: 4.852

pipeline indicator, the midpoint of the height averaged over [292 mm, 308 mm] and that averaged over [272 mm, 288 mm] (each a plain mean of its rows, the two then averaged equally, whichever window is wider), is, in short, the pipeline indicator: 5.14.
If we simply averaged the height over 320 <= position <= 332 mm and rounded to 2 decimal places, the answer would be 5.21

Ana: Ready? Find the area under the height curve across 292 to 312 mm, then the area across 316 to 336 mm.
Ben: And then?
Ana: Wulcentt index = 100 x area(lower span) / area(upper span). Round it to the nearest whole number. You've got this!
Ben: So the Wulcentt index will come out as 102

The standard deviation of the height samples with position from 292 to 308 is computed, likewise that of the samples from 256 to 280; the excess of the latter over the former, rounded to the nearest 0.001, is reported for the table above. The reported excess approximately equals 0.070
